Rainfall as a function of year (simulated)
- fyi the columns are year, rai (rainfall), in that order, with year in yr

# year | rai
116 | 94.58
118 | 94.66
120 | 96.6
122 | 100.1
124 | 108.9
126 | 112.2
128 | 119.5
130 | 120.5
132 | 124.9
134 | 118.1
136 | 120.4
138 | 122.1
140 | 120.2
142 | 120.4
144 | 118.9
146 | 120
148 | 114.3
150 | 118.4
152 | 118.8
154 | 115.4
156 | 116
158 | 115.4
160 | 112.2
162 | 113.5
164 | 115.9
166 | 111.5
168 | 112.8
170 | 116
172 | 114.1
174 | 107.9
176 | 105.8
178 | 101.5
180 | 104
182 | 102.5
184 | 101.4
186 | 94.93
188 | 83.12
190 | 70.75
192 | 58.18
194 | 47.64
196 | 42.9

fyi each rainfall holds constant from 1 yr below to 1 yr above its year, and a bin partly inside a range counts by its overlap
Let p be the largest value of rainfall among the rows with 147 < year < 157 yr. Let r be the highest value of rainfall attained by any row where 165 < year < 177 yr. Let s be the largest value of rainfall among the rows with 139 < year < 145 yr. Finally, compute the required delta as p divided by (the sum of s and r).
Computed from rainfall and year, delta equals 0.50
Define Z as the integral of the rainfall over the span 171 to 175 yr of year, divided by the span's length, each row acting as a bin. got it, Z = 111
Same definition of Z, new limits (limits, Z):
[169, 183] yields 107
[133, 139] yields 120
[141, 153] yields 118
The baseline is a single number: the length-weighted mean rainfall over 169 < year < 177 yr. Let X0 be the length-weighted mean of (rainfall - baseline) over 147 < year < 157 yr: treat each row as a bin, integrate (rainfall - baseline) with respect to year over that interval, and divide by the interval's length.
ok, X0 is 5.6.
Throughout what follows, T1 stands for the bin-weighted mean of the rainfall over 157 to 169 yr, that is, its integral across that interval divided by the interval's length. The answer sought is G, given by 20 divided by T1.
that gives 0.176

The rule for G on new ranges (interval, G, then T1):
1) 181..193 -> 0.235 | 85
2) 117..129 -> 0.190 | 105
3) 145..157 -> 0.171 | 117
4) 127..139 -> 0.165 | 121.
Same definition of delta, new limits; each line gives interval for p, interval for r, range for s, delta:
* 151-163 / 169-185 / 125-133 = 0.49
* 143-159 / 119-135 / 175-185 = 0.52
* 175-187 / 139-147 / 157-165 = 0.45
